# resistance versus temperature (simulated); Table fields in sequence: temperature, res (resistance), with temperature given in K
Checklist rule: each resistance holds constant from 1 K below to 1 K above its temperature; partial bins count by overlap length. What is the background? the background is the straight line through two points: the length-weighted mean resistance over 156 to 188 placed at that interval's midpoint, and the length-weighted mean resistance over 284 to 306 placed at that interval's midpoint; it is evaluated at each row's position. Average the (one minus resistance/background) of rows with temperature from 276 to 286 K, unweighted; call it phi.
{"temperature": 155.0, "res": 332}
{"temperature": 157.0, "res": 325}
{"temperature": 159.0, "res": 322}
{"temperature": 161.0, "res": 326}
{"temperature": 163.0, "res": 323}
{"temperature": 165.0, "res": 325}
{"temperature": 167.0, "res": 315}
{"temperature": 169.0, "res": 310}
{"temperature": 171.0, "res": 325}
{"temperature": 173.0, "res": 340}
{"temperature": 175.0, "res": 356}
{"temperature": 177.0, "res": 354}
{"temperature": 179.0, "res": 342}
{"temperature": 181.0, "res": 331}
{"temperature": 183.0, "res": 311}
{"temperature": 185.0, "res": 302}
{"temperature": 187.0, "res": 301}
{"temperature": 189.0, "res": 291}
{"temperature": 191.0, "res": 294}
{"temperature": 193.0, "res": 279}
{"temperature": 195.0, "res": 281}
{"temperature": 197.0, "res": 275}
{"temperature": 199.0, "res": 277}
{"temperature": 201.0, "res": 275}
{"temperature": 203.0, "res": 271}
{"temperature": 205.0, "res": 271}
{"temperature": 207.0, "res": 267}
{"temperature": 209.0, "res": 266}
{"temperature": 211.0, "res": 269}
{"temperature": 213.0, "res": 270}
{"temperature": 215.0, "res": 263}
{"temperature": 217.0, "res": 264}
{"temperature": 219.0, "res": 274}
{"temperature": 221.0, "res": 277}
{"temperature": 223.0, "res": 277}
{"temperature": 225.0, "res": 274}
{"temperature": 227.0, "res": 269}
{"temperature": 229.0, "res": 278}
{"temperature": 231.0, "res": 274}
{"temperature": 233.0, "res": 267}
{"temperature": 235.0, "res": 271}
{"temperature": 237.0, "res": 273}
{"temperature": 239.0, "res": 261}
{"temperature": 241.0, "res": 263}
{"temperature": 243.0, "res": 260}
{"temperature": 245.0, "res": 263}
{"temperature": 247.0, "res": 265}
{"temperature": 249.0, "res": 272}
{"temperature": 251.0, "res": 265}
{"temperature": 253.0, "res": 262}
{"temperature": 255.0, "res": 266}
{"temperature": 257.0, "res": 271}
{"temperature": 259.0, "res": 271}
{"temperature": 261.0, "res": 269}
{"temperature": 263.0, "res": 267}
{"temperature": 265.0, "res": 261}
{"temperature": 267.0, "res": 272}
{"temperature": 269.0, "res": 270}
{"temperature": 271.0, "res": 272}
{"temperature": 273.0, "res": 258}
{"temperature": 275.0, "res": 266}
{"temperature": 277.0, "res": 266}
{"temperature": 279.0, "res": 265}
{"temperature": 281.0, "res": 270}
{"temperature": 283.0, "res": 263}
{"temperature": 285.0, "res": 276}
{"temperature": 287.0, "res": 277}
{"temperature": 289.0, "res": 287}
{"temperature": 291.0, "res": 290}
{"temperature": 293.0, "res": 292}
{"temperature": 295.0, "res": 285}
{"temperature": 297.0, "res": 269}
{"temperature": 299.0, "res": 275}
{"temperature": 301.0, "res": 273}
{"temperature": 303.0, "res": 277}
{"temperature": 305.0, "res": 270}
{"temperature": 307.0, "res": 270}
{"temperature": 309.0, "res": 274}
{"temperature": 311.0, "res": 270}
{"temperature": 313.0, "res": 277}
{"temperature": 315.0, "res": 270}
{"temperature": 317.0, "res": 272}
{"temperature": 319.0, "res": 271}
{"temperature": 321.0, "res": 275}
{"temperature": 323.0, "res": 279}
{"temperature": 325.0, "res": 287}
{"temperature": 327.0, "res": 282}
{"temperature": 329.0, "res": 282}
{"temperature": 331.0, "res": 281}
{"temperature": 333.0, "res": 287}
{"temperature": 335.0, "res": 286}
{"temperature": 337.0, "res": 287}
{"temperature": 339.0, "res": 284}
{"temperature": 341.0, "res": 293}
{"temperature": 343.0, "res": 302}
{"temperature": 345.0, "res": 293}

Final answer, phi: 0.06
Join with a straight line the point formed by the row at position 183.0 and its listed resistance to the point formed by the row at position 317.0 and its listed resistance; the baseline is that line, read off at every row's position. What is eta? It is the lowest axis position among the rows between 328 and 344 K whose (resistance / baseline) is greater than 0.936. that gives 329.0 K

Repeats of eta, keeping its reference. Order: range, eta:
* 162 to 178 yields 163.0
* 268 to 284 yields 269.0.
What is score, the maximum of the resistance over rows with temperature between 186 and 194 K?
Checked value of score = 301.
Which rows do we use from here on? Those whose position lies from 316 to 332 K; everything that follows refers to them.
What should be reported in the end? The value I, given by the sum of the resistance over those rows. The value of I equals 2229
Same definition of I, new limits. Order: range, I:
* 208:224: 2160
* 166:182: 2673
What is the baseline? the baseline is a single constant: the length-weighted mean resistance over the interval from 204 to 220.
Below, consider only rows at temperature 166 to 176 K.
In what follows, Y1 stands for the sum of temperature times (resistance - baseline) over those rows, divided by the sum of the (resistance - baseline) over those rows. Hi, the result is 171.7 K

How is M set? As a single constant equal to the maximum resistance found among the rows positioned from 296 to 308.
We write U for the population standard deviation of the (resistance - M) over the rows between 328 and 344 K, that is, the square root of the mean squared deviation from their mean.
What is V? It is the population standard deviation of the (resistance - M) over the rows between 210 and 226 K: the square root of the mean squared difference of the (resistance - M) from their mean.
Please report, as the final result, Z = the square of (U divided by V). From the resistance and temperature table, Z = 2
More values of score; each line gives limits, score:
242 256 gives 272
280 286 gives 276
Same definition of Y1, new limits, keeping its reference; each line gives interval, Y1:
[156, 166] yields 161.0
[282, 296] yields 291.4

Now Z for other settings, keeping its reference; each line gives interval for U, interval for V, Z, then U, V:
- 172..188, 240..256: 39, 21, 3.4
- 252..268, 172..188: 0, 4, 20.9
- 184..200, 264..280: 5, 10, 4.7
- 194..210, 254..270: 2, 5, 3.4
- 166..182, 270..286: 9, 16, 5.2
